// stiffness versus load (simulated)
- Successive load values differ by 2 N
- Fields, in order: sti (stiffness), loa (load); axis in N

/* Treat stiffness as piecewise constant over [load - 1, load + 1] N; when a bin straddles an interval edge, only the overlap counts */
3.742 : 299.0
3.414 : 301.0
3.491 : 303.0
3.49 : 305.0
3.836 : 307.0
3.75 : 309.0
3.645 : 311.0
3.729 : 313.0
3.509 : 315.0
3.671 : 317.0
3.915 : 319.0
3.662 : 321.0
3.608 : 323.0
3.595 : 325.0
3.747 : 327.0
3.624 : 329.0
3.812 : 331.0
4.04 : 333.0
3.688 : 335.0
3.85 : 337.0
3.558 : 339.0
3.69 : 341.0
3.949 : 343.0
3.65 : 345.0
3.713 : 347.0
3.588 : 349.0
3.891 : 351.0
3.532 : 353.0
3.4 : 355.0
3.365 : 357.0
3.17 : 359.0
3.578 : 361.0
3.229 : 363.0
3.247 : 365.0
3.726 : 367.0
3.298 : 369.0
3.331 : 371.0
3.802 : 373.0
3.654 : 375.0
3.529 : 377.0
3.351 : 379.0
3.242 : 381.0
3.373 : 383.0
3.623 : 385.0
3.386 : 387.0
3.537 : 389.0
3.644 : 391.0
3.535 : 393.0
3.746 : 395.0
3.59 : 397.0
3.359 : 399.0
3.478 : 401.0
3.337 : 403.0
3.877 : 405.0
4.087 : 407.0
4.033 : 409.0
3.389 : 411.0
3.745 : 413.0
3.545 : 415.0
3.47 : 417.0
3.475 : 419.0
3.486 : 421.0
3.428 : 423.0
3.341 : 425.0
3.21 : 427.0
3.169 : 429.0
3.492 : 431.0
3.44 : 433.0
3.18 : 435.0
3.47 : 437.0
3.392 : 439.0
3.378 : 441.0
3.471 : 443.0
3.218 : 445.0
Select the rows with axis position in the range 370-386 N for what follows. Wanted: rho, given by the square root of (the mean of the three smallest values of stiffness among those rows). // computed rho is 1.819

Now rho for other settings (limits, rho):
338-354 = 1.887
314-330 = 1.890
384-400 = 1.851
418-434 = 1.800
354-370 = 1.793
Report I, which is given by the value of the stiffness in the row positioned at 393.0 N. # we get 3.535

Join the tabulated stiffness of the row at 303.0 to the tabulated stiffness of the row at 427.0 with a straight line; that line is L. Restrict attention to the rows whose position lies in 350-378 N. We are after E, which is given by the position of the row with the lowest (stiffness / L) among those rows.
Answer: 359.0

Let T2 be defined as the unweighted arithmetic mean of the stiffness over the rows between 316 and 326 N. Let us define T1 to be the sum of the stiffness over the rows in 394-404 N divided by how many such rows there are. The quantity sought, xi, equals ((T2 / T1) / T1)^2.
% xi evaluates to 0.091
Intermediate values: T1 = 3.5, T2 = 3.69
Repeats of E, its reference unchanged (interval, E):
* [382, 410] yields 383.0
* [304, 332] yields 305.0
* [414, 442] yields 429.0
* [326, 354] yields 339.0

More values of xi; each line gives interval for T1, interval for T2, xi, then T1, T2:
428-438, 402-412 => 0.111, 3.4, 3.74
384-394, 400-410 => 0.090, 3.5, 3.76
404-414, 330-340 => 0.067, 3.8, 3.79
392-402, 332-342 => 0.090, 3.5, 3.77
